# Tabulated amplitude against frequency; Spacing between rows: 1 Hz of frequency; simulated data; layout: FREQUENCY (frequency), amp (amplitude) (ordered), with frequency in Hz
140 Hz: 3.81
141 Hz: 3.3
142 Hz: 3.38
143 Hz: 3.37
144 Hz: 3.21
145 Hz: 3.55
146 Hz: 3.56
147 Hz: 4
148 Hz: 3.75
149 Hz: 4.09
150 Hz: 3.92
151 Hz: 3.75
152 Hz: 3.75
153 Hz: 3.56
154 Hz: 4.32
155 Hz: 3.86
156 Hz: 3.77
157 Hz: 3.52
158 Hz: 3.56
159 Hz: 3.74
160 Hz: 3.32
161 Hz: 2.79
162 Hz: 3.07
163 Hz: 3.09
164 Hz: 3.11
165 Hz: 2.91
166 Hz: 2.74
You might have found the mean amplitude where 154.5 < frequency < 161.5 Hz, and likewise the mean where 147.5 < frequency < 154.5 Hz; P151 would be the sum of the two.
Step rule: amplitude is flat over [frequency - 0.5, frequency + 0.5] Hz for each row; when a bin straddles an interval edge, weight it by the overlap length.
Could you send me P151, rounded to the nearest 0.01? 7.39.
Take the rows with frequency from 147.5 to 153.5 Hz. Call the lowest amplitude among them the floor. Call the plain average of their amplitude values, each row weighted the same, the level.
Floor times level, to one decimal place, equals 13.5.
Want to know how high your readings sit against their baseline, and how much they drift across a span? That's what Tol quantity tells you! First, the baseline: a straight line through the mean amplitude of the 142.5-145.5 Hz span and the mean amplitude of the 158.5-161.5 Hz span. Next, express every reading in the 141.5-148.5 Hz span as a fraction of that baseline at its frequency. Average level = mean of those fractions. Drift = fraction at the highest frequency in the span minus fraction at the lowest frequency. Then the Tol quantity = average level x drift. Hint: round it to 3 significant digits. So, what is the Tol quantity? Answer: 0.127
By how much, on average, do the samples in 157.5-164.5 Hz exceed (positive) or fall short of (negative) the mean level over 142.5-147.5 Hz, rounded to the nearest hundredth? -0.30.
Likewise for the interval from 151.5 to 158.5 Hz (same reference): 0.22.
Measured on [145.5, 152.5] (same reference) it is 0.29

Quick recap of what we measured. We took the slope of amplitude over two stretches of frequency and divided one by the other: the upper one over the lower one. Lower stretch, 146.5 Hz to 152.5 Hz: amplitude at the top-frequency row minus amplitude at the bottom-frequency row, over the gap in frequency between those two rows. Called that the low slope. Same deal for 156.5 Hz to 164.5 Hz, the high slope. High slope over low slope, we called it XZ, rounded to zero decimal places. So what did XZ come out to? 1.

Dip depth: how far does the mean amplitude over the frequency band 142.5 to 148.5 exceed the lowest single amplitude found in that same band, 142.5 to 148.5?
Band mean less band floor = 0.36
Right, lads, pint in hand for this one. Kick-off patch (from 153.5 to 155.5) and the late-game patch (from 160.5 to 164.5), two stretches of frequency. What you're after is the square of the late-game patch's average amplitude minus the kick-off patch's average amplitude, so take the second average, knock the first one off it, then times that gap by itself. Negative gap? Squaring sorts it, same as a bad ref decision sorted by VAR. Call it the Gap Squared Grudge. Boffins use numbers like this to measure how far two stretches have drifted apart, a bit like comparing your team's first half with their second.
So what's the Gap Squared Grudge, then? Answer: 1.2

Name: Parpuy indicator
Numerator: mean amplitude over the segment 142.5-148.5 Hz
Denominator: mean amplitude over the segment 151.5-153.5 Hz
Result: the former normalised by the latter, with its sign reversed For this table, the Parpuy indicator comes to -0.98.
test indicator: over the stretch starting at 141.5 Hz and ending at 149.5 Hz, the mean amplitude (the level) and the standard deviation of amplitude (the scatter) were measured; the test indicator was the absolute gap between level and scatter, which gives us 3.3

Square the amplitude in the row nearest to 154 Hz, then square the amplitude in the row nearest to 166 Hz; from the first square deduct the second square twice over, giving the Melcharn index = 4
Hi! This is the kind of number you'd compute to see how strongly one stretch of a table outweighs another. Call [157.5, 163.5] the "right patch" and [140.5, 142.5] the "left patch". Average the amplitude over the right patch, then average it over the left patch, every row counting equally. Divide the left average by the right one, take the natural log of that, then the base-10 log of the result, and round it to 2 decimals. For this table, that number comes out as -1.62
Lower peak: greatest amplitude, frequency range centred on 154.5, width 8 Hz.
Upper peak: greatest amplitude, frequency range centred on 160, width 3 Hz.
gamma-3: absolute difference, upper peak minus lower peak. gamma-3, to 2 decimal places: 0.58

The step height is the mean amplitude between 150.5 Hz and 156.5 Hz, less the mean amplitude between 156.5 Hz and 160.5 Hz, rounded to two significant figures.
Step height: 0.30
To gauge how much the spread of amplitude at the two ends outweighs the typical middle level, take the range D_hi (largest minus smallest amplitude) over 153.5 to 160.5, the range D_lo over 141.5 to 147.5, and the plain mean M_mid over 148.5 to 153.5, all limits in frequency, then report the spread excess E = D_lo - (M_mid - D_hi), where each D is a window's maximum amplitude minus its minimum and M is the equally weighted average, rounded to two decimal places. -2.02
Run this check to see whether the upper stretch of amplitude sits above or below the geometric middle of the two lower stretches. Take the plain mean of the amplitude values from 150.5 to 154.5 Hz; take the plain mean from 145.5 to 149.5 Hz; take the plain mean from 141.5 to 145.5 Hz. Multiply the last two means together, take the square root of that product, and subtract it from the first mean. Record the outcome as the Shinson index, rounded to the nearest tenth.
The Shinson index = 0.2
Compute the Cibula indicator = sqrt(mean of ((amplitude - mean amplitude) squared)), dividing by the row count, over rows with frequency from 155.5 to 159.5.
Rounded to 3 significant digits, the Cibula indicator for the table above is 0.109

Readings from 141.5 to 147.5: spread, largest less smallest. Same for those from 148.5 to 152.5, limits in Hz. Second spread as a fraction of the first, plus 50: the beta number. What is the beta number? 50.4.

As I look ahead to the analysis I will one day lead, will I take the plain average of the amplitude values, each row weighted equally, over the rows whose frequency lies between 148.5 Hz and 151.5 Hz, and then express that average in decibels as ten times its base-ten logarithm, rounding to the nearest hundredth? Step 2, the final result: 5.93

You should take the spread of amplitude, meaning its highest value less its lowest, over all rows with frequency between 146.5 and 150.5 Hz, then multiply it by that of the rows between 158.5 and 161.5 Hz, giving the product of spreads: 0.3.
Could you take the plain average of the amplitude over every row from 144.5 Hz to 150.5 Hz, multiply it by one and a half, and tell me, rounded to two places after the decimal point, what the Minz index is 5.72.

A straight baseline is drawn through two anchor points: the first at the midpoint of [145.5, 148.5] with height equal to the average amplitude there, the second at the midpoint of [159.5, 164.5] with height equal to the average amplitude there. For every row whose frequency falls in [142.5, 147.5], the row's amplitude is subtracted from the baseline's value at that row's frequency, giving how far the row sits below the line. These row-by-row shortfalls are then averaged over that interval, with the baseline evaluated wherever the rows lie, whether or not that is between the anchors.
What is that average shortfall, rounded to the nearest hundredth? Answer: 0.32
